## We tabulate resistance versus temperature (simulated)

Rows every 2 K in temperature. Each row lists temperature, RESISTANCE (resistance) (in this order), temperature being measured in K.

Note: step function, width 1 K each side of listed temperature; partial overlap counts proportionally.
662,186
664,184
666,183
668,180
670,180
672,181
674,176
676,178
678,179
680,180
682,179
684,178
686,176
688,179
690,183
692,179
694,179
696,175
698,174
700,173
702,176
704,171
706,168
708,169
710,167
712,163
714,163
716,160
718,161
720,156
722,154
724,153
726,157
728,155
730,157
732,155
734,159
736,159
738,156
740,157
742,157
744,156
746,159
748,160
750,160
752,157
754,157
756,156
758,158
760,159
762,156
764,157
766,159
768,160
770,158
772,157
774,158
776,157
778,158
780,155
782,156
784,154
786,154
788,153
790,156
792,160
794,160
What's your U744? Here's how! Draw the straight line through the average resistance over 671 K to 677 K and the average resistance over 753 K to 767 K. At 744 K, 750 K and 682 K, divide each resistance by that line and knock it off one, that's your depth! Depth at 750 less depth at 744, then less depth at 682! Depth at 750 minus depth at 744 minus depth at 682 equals -0.02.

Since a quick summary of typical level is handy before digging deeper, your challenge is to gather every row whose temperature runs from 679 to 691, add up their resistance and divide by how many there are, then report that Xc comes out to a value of 179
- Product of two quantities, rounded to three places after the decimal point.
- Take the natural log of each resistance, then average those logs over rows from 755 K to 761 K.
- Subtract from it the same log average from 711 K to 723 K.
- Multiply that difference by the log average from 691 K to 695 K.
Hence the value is -0.059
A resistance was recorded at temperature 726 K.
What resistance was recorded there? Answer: 157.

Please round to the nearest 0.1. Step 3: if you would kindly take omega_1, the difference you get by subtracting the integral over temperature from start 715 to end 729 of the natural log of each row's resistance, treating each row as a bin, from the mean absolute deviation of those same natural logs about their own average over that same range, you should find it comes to -70.7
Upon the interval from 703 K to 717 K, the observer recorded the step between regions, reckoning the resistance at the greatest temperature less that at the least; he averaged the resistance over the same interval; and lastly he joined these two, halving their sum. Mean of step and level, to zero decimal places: 77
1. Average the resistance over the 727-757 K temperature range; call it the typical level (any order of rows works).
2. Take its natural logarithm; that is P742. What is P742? 5.06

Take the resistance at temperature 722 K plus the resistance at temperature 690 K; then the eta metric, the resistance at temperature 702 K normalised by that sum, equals 0.52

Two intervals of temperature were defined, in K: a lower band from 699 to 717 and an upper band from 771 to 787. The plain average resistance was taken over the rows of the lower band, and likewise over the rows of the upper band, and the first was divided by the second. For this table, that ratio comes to 1.07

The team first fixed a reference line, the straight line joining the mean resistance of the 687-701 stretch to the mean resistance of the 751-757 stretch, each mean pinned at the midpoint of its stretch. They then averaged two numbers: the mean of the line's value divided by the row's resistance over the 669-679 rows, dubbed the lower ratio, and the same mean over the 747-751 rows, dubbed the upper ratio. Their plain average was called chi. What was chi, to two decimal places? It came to 1.01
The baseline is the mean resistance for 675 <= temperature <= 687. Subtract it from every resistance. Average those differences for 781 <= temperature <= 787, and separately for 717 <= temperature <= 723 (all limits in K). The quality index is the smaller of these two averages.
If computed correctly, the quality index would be -23.7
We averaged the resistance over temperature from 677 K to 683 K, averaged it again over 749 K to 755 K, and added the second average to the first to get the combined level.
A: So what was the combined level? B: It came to 337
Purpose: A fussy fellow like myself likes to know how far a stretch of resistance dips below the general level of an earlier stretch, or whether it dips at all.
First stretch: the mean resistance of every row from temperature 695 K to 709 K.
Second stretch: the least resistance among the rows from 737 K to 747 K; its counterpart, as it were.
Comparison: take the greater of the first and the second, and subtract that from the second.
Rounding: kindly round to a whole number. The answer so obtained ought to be -16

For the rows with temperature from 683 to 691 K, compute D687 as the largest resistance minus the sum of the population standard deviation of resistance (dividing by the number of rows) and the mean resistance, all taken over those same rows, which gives 1.5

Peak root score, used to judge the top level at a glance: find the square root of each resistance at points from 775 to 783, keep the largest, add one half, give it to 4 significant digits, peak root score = 13.07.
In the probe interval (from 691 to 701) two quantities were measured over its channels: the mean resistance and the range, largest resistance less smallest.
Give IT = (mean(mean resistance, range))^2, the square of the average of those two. 8281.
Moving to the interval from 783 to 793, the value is 6593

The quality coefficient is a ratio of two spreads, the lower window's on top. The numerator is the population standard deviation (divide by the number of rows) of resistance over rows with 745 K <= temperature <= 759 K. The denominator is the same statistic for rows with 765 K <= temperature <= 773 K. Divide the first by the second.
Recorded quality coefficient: 1.30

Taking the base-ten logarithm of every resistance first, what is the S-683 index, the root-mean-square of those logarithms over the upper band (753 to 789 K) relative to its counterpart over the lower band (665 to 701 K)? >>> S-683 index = 0.975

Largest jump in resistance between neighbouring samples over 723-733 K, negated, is -4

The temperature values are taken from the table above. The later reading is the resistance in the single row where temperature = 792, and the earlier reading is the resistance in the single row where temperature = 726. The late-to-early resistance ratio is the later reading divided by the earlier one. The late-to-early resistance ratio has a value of 1.02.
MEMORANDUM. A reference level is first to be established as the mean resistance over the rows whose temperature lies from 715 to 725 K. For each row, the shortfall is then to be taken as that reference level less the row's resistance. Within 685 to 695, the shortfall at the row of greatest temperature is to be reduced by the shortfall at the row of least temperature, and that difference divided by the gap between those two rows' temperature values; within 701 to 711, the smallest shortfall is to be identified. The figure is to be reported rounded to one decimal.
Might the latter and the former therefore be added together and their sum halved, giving -9.8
